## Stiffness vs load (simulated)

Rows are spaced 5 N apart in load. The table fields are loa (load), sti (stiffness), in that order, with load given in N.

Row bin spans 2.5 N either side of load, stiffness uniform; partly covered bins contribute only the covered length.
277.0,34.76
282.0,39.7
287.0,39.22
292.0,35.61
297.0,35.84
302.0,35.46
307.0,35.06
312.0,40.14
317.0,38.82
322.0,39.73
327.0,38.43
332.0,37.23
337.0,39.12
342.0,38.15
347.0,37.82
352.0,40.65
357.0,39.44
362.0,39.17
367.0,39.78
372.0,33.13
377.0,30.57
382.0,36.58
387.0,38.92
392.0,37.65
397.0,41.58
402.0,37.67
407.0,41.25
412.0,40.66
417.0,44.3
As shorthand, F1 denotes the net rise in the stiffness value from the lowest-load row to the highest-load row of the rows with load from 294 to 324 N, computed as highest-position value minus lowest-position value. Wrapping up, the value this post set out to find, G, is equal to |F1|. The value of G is 3.9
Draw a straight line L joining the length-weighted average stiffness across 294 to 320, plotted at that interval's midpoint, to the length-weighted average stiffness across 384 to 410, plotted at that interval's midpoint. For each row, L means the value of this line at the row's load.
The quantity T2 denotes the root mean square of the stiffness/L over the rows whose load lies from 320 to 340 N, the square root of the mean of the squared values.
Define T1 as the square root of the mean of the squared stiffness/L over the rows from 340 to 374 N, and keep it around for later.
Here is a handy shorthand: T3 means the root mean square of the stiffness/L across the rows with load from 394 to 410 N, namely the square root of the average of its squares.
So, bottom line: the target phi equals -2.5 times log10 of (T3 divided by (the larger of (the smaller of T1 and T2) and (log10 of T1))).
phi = -0.02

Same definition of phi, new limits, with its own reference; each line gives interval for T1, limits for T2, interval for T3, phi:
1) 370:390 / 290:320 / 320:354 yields -0.14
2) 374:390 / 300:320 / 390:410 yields -0.11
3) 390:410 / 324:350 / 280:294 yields -0.04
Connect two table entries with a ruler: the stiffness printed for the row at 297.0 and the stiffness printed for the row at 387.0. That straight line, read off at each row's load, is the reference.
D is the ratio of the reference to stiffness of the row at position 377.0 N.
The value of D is 1.26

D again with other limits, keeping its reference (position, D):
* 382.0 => 1.06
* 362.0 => 0.97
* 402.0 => 1.05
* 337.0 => 0.95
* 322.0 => 0.92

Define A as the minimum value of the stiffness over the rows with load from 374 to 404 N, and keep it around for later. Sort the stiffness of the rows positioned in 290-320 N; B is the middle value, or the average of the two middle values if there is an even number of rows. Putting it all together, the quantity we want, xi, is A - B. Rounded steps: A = 30.57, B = 35.7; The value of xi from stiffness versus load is -5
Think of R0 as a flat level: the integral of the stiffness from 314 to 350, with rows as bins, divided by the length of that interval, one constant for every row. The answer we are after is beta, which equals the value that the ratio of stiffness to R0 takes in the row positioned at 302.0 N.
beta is 0.92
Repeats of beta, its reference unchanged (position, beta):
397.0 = 1.08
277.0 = 0.90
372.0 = 0.86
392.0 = 0.98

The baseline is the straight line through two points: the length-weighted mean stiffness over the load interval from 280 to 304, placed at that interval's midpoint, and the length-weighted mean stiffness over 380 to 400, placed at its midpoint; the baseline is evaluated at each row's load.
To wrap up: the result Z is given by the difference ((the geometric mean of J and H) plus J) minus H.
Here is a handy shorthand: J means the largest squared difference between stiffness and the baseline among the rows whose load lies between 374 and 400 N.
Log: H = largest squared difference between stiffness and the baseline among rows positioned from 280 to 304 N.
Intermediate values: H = 7.3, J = 62.9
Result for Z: 77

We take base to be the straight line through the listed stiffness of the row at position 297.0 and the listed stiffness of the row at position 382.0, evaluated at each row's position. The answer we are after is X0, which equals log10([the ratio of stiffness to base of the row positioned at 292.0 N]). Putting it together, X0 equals 0.00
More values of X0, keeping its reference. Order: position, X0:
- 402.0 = 0.01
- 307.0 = -0.01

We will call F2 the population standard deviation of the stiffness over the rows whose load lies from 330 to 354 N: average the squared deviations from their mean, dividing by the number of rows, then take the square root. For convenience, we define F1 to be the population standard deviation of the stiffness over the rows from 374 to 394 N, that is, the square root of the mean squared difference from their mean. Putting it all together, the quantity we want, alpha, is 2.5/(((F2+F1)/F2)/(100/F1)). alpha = 21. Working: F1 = 3.2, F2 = 1.2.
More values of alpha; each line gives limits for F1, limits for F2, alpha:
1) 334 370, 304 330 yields 189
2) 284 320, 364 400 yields 81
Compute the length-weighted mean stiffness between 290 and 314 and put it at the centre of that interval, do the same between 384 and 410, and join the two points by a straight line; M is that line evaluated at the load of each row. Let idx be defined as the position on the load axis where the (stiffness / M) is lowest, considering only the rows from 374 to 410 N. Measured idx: 377.0 N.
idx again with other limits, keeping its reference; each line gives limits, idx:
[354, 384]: 377.0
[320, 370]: 332.0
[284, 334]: 307.0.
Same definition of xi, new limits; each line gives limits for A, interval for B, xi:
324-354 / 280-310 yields 2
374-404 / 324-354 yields -8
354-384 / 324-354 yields -8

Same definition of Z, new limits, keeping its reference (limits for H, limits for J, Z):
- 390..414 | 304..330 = 7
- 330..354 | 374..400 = 77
